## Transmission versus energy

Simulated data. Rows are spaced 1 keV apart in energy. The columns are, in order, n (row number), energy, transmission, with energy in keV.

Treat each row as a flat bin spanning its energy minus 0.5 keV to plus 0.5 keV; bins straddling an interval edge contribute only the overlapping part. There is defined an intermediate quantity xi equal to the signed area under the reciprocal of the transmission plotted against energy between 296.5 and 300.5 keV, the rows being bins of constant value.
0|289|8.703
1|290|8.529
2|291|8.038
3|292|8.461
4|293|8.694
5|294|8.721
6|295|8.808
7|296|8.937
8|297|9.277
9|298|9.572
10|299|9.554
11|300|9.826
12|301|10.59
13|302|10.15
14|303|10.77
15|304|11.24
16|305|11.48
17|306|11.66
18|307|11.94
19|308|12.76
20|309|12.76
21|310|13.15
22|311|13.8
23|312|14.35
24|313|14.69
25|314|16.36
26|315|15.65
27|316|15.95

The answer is 0.42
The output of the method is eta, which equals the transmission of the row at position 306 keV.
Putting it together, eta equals 11.66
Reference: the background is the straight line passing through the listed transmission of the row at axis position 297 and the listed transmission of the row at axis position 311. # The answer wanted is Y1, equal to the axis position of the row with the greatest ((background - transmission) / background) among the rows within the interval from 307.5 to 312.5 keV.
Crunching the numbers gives 309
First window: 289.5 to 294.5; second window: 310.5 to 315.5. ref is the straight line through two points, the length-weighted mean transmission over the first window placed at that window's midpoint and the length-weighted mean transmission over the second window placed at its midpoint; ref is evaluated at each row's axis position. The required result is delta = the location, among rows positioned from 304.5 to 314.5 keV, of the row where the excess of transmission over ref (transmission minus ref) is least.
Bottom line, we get 307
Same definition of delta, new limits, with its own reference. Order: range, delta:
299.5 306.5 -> 302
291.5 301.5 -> 300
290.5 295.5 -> 295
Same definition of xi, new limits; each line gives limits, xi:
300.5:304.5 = 0.37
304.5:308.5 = 0.33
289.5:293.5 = 0.47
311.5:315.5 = 0.26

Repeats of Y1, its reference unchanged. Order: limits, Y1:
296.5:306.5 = 302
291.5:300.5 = 300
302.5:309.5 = 307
